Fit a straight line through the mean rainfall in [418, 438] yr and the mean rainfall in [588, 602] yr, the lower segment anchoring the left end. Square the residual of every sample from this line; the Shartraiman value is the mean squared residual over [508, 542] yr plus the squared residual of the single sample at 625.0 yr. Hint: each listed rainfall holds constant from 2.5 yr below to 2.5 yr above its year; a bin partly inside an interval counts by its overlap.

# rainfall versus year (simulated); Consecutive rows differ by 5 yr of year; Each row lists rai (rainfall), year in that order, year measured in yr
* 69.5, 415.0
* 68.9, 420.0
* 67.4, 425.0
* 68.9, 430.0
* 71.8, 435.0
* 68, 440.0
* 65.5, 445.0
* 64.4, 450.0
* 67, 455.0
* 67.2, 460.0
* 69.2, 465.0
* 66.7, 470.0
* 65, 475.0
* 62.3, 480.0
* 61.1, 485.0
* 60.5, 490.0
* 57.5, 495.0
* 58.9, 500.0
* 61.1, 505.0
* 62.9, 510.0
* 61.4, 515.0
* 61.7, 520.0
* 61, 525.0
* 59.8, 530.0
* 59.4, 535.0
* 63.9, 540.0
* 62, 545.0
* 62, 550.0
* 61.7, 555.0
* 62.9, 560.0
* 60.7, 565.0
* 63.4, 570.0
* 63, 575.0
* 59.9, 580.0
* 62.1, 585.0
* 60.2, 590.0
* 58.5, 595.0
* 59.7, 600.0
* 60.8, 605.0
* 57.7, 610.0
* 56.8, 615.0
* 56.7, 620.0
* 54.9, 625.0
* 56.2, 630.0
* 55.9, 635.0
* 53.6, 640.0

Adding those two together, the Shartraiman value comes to 15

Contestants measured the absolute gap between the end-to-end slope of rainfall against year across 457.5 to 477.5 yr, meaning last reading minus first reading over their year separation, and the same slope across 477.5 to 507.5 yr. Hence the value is 0.10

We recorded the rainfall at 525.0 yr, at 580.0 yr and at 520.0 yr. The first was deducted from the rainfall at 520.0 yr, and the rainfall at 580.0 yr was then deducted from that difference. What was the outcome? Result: -59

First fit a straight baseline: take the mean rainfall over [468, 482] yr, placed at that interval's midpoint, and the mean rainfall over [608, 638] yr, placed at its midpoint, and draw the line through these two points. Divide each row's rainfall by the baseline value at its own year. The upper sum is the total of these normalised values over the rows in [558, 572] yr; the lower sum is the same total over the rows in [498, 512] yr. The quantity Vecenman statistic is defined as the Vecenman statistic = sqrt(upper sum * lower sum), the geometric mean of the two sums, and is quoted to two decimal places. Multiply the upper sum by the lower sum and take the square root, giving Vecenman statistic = 3.02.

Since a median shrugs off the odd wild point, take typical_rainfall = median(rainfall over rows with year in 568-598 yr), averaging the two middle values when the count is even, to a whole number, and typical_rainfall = 61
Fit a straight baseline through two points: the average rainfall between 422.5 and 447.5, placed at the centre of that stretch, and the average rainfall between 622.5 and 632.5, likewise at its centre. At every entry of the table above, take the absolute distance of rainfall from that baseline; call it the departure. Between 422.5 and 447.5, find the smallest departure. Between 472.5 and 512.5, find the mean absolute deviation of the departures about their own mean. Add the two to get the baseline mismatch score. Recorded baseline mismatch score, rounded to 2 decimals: 1.67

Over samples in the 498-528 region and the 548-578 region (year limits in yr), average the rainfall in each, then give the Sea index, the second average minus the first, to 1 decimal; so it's 1.1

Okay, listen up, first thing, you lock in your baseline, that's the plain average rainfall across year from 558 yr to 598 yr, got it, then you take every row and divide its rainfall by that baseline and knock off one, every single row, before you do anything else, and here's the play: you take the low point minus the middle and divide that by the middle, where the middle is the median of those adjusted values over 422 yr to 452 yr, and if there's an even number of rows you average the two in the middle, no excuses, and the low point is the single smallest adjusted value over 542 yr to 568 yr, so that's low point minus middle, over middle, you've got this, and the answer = -1.1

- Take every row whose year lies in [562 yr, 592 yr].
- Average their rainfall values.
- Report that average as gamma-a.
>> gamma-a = 61.6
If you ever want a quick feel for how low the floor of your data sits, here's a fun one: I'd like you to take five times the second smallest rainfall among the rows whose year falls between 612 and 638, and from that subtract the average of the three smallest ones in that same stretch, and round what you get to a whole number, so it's 224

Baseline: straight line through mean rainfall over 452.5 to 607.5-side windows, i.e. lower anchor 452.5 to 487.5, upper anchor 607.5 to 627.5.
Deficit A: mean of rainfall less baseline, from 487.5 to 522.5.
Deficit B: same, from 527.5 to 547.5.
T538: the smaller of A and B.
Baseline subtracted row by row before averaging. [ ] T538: -2.8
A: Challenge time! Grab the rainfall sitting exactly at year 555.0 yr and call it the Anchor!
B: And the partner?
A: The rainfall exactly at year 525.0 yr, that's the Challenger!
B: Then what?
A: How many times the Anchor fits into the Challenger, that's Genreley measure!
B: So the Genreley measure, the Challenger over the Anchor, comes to 0.99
